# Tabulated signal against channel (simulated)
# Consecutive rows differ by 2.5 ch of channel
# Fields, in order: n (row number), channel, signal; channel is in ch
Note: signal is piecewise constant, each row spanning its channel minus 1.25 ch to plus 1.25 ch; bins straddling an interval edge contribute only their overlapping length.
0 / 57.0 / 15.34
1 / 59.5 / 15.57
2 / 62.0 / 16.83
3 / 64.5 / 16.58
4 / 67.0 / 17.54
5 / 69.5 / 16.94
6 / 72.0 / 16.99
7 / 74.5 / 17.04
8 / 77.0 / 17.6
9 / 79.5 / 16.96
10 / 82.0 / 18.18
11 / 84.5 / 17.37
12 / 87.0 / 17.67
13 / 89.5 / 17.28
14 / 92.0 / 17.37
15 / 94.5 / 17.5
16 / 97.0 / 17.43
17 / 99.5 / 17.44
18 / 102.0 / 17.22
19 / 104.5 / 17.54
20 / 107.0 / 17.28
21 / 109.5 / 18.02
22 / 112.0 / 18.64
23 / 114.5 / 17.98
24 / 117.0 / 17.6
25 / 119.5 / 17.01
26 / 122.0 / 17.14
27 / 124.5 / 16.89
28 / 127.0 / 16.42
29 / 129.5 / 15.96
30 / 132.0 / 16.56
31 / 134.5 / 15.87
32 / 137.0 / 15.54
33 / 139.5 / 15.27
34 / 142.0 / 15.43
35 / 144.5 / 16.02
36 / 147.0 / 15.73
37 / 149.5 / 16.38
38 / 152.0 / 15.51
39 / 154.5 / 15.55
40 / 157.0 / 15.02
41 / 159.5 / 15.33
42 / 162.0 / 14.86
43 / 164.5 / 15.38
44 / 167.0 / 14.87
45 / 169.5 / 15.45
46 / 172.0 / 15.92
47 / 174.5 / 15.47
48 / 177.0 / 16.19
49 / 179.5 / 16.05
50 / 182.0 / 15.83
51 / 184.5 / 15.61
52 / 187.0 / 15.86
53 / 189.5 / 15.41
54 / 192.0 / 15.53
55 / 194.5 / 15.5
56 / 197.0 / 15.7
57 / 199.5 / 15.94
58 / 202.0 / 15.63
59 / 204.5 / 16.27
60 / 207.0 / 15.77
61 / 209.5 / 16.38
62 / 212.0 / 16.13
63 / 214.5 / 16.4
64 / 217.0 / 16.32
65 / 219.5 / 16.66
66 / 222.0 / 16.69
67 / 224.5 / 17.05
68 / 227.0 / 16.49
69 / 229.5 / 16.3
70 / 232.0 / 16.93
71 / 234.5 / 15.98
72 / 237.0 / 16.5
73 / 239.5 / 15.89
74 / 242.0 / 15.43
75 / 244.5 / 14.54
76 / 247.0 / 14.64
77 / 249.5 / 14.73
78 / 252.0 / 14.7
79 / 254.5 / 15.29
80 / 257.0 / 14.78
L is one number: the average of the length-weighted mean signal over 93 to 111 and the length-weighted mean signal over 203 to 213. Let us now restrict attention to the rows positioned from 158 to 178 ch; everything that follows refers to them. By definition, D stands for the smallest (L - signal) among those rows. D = 0.62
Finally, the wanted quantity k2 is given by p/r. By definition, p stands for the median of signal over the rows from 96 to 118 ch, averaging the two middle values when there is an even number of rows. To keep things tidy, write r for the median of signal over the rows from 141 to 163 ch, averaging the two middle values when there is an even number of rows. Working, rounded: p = 17.5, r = 15.5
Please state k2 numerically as 1.13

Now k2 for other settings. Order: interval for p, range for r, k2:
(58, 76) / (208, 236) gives 1.03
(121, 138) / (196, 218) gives 1.02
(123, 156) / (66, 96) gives 0.91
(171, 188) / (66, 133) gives 0.91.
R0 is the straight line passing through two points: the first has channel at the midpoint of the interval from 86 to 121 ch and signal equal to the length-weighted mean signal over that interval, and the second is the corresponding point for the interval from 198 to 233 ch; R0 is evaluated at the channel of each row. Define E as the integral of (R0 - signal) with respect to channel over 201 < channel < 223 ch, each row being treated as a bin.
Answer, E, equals 3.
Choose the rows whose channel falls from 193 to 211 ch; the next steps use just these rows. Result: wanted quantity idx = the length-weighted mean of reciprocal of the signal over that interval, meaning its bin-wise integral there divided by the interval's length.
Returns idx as 0.063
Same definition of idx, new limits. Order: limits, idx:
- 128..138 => 0.063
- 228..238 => 0.061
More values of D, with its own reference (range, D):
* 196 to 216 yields 0.41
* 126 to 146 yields 0.25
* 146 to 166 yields 0.43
